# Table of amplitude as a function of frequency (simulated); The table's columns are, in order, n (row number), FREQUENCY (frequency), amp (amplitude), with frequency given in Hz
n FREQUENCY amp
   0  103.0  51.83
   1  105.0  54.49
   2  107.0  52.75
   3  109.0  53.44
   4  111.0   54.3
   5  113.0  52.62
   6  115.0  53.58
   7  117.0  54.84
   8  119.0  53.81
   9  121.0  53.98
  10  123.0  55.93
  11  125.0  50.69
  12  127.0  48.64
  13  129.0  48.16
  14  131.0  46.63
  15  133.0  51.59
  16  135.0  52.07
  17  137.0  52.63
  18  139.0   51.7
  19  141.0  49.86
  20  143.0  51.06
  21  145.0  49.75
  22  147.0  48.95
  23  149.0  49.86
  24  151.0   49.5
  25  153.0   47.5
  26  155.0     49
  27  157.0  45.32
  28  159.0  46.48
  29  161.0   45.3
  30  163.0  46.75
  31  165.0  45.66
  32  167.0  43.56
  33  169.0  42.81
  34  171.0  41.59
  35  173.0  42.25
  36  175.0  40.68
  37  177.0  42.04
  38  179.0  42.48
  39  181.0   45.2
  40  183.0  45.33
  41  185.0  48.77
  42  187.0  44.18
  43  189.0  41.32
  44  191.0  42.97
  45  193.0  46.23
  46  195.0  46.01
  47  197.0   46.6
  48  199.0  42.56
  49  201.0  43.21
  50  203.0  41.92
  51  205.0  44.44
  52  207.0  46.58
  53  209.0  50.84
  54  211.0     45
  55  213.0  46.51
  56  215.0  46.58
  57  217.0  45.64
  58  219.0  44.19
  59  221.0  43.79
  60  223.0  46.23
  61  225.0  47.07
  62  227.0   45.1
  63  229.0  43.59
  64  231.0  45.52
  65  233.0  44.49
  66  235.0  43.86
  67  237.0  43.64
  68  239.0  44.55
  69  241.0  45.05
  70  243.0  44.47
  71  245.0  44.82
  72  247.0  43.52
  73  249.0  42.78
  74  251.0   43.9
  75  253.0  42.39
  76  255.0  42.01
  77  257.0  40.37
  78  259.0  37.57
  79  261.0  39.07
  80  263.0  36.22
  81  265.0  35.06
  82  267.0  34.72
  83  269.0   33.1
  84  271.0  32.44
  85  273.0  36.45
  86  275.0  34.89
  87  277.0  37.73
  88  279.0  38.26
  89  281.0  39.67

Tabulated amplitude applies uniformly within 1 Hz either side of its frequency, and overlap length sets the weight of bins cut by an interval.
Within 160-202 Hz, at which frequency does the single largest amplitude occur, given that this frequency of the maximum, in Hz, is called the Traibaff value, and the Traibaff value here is 185.0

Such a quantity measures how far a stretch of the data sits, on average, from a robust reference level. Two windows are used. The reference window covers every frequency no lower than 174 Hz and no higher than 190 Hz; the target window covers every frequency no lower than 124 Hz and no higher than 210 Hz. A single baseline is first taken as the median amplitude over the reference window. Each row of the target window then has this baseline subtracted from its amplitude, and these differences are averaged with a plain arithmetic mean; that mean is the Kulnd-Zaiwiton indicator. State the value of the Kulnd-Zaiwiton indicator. 3.2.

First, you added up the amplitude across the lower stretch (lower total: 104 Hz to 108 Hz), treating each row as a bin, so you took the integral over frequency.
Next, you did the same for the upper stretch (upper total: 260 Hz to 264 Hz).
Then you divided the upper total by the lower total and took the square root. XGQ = 0.84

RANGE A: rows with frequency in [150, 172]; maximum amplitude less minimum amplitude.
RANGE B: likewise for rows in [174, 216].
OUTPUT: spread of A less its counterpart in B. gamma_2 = -2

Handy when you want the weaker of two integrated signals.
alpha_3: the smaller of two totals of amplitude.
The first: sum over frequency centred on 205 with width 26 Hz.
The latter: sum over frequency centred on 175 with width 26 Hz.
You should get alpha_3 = 571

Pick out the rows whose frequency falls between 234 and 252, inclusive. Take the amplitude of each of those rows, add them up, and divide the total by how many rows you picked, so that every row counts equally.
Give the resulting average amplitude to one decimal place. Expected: 44.1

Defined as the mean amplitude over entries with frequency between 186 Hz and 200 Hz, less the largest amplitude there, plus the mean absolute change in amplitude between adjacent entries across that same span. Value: -0.23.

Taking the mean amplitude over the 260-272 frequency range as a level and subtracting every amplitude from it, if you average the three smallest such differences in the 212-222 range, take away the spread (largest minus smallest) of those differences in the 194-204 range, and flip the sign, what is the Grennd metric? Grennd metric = 15.8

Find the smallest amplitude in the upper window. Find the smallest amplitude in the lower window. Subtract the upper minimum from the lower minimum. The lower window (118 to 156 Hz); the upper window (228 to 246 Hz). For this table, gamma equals 3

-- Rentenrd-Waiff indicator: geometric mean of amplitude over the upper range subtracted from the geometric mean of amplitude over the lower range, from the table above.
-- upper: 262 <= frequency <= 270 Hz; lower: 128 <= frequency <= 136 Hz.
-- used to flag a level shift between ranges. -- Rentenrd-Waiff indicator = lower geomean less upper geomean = 15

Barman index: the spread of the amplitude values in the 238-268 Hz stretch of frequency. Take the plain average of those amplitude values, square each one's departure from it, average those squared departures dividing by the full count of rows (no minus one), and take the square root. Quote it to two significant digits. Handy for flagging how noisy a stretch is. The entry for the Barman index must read 3.6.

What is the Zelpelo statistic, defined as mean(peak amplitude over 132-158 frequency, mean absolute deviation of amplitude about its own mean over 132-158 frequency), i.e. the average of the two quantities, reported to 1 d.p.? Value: 27.0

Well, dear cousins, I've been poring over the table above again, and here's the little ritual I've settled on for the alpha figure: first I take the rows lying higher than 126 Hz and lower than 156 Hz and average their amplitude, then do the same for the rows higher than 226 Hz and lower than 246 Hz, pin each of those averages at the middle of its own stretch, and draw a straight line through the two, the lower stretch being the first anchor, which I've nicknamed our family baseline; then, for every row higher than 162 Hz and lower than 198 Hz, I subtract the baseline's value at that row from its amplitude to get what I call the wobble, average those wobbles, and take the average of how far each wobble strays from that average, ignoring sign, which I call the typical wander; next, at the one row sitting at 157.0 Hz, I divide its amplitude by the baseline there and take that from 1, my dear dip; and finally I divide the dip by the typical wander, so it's 0.034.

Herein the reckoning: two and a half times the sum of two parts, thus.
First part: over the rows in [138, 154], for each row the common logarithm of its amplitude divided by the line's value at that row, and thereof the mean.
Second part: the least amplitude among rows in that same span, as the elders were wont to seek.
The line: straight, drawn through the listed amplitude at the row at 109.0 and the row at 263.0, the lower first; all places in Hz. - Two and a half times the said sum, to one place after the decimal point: 118.8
